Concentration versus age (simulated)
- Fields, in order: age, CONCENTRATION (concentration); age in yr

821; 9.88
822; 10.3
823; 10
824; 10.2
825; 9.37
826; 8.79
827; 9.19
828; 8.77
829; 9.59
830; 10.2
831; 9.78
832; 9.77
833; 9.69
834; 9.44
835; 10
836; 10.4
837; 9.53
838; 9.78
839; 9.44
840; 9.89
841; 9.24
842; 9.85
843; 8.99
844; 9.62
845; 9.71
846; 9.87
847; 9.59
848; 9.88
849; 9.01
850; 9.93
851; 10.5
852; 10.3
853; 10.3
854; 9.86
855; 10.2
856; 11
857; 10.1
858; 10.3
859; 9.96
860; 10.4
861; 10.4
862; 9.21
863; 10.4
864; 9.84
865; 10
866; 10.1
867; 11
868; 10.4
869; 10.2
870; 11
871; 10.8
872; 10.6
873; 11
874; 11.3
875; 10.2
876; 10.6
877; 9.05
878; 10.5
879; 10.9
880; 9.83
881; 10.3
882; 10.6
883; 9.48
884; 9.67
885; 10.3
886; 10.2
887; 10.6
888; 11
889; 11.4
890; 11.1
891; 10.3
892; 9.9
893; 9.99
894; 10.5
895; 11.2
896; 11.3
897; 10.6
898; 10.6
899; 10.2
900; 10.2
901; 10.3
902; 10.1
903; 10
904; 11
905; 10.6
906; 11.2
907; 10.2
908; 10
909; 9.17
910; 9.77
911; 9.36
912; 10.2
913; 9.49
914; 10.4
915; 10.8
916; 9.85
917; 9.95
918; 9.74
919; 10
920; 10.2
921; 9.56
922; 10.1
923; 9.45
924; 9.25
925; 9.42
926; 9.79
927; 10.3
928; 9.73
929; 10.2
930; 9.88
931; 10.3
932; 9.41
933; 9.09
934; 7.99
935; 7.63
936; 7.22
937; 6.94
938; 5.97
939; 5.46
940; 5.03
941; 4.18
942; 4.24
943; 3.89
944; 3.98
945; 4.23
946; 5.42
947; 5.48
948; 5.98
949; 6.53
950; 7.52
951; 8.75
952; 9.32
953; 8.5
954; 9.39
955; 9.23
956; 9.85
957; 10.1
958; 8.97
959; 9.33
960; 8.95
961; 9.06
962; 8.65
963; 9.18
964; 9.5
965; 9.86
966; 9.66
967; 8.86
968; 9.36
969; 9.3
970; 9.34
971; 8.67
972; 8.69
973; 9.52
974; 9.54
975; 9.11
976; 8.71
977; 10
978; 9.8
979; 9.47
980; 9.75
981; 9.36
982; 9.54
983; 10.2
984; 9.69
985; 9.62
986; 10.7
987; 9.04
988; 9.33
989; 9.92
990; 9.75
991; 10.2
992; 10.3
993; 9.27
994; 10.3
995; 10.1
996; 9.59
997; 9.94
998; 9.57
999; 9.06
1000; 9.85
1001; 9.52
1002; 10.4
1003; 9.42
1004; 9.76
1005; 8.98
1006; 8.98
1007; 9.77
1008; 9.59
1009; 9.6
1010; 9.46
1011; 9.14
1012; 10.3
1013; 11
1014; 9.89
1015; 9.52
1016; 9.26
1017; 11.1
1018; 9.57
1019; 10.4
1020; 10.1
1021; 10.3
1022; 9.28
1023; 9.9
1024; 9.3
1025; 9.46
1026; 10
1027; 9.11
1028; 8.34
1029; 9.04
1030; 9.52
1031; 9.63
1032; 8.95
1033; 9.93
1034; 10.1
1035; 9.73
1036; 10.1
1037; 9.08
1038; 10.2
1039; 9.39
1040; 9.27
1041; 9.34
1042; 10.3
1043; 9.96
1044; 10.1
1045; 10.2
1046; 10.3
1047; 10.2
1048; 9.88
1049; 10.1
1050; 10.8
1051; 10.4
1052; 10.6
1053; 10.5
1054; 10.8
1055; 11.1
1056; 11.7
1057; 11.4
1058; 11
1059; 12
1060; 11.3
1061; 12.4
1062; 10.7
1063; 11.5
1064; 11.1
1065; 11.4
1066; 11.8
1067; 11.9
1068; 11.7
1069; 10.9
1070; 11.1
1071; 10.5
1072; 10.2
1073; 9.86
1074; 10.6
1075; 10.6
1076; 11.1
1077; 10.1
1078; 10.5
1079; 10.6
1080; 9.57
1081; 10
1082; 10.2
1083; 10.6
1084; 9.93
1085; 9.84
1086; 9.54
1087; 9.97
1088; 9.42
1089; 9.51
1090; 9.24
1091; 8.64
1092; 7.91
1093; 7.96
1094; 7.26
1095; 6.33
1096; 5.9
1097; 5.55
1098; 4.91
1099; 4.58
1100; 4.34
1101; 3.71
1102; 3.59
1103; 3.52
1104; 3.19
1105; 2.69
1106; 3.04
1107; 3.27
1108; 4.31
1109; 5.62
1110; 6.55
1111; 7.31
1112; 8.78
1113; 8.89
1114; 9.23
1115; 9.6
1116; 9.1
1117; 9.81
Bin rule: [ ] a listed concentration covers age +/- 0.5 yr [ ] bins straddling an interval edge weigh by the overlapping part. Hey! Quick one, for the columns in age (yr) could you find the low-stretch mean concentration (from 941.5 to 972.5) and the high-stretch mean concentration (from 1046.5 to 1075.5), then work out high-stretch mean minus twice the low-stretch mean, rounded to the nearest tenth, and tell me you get -5.1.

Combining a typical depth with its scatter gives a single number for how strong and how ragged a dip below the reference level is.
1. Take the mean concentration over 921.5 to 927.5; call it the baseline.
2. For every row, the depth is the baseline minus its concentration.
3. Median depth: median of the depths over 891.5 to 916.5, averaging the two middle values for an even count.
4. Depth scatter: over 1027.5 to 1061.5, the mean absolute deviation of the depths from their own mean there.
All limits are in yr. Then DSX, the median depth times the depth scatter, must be -0.32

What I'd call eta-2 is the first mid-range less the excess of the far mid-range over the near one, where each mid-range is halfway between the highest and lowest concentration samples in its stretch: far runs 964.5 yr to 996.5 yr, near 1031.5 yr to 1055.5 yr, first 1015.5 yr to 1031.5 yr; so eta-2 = 10.1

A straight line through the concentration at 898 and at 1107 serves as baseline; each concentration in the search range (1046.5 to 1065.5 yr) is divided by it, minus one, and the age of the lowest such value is 1048 yr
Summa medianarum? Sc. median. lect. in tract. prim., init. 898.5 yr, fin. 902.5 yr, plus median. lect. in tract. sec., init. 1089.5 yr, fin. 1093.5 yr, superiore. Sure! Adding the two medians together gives 18.5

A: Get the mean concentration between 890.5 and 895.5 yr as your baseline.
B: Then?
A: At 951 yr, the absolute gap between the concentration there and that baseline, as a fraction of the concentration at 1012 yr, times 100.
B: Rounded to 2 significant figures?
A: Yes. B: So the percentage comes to 16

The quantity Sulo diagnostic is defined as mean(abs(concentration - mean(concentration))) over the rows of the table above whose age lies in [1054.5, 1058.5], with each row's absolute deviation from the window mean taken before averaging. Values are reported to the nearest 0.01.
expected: 0.25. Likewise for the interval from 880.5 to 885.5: 0.40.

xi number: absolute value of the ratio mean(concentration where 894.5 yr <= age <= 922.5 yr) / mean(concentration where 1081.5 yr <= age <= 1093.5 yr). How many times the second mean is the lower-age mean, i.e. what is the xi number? 1.09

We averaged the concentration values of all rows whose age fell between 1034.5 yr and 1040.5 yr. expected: 9.6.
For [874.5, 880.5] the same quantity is 10.2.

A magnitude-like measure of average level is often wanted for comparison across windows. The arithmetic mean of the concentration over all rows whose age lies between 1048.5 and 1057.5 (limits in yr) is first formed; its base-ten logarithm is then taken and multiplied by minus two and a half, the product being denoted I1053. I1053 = -2.59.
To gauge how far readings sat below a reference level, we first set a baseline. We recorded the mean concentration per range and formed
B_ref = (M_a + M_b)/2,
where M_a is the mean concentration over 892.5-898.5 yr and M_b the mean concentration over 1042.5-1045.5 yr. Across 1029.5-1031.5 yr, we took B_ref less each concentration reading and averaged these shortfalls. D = 0.8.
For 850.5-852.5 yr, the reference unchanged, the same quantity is 0.0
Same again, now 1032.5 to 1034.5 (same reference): 0.4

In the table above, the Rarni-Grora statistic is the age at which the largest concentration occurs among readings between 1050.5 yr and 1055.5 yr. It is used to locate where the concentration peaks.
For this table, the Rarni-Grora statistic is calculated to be 1055 yr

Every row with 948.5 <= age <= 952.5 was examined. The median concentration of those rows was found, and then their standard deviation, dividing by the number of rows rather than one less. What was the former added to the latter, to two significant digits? 9.2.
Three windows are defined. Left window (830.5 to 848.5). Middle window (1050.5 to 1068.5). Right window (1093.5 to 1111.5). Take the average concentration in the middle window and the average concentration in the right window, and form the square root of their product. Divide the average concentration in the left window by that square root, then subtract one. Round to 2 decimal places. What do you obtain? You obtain 0.32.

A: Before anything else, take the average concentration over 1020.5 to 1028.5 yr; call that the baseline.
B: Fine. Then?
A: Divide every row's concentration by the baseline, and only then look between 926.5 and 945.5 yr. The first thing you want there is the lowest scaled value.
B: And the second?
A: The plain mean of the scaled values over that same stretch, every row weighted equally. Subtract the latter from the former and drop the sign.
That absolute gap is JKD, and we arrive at 0.34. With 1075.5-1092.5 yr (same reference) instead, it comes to 0.20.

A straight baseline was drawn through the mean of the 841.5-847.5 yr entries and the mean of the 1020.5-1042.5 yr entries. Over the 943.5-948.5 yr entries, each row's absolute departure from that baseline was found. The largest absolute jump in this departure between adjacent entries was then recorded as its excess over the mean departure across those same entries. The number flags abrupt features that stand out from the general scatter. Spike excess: -3.4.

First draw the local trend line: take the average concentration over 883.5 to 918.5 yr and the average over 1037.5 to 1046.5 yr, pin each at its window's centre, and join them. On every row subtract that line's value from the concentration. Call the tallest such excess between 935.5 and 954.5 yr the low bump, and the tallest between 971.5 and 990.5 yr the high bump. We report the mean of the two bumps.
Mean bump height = -0.07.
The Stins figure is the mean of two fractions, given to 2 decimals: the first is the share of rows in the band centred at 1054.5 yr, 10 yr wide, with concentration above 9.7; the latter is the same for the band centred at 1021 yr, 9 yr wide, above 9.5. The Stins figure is 0.83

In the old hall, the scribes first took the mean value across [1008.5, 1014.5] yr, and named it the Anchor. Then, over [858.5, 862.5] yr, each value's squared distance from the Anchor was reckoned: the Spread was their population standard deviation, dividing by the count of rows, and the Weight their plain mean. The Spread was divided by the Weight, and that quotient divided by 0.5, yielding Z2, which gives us 1.36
